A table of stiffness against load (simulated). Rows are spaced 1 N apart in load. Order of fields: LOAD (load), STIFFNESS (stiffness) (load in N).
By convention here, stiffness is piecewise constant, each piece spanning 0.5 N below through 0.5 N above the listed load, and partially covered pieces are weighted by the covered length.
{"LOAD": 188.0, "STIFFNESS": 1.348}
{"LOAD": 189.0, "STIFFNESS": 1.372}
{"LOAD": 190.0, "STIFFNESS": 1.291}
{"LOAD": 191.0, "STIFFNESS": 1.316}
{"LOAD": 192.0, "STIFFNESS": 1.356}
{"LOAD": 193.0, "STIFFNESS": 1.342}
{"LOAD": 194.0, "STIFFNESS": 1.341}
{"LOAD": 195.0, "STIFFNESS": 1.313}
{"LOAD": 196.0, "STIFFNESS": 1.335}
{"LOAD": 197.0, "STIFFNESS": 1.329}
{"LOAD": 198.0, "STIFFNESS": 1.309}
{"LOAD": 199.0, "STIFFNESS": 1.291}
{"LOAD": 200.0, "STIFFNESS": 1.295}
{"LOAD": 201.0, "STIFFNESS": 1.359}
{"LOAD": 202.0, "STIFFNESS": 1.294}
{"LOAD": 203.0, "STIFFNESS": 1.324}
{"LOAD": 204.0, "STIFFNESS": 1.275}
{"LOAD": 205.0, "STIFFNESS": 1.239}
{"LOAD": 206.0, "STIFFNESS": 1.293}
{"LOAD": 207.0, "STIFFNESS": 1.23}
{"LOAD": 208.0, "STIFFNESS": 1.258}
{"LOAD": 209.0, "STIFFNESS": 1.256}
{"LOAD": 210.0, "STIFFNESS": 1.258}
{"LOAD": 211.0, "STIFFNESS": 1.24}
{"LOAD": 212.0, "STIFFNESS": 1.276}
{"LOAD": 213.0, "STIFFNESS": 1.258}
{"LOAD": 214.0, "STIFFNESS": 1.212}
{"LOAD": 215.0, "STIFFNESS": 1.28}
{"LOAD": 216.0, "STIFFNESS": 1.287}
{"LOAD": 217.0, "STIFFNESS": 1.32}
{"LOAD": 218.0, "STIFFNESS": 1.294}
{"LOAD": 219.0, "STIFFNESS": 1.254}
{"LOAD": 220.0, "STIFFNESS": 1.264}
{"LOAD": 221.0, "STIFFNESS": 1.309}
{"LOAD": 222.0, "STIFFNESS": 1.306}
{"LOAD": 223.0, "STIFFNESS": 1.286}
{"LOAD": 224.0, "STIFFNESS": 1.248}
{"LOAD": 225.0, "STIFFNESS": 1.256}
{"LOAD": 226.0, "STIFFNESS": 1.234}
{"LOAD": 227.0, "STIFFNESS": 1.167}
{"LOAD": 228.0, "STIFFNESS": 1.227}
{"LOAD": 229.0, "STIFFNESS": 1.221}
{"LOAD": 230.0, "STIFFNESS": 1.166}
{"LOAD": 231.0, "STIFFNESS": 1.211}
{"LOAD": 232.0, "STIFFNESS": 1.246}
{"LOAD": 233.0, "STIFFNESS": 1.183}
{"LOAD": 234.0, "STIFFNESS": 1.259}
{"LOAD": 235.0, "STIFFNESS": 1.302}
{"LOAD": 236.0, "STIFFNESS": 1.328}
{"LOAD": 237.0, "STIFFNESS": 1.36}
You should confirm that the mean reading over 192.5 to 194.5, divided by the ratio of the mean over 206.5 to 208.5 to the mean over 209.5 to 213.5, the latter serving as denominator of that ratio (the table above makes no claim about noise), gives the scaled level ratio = 1.36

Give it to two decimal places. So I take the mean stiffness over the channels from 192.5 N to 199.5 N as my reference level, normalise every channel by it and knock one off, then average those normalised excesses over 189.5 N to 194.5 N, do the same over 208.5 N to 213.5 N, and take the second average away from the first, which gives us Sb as 0.05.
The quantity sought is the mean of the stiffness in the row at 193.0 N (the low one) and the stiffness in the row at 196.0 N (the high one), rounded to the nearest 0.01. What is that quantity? 1.34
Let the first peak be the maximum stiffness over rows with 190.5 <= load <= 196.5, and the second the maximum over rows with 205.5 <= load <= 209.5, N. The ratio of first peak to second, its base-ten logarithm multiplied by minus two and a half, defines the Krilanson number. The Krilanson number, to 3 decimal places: -0.052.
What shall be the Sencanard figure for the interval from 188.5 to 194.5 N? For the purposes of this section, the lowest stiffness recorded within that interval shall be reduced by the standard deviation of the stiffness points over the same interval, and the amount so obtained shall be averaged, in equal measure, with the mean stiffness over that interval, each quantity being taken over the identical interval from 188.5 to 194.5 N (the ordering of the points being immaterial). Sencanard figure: 1.30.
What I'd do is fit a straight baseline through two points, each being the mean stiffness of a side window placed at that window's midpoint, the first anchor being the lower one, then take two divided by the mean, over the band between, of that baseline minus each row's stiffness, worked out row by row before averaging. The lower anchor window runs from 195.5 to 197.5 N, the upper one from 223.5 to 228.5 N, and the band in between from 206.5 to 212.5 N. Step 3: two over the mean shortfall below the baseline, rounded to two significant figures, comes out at 62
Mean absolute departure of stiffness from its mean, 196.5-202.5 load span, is 0.021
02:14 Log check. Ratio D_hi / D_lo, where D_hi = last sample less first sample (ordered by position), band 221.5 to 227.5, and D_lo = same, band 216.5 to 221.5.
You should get 13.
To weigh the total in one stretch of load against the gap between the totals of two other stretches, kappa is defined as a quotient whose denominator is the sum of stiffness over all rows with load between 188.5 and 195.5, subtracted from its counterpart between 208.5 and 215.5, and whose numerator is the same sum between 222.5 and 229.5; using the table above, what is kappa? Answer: -16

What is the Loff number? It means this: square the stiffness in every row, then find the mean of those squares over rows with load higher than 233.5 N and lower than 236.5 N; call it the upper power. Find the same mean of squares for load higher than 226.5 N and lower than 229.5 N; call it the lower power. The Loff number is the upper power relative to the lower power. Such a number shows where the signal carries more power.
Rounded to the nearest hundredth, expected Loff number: 1.16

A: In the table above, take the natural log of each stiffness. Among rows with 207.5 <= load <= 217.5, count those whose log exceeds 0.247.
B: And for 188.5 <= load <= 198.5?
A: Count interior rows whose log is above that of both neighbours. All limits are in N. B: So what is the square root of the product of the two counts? 2.0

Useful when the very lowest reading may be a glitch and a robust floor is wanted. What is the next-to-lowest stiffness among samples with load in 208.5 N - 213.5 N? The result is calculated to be 1.256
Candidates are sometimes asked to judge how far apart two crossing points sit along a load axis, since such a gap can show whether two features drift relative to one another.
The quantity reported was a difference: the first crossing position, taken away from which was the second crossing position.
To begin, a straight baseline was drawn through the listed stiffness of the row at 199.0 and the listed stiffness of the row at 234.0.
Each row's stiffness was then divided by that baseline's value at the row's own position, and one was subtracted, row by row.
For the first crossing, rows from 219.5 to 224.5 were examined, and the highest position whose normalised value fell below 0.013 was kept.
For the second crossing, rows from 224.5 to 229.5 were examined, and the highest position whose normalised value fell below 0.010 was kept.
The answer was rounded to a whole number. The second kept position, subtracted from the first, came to -5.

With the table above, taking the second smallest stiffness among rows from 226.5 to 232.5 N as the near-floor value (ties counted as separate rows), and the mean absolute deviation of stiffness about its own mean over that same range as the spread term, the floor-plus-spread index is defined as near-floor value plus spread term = 1.19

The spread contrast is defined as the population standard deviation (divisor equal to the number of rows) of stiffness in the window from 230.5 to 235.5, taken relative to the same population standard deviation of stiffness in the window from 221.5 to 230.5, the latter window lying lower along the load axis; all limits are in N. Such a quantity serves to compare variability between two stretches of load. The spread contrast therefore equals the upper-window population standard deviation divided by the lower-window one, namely 0.9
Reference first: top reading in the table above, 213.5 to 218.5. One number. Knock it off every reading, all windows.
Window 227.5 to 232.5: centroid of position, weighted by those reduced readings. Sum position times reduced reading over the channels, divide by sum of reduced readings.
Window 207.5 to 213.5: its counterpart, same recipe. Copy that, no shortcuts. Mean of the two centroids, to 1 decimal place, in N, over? 220.2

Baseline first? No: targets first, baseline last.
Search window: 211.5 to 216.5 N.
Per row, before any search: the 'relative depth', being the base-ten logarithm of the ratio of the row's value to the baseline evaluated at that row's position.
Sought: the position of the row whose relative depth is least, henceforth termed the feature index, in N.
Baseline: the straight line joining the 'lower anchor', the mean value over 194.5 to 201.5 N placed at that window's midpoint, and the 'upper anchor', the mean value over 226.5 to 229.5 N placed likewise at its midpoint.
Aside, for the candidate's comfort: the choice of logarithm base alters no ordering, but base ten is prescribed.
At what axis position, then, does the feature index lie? 214.0 N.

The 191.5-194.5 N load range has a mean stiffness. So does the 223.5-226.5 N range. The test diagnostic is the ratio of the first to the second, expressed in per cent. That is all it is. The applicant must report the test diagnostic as 108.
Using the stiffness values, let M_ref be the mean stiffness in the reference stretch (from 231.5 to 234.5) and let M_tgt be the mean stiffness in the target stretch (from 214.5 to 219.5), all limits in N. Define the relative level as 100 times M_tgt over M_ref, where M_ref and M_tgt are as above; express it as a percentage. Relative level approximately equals 105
